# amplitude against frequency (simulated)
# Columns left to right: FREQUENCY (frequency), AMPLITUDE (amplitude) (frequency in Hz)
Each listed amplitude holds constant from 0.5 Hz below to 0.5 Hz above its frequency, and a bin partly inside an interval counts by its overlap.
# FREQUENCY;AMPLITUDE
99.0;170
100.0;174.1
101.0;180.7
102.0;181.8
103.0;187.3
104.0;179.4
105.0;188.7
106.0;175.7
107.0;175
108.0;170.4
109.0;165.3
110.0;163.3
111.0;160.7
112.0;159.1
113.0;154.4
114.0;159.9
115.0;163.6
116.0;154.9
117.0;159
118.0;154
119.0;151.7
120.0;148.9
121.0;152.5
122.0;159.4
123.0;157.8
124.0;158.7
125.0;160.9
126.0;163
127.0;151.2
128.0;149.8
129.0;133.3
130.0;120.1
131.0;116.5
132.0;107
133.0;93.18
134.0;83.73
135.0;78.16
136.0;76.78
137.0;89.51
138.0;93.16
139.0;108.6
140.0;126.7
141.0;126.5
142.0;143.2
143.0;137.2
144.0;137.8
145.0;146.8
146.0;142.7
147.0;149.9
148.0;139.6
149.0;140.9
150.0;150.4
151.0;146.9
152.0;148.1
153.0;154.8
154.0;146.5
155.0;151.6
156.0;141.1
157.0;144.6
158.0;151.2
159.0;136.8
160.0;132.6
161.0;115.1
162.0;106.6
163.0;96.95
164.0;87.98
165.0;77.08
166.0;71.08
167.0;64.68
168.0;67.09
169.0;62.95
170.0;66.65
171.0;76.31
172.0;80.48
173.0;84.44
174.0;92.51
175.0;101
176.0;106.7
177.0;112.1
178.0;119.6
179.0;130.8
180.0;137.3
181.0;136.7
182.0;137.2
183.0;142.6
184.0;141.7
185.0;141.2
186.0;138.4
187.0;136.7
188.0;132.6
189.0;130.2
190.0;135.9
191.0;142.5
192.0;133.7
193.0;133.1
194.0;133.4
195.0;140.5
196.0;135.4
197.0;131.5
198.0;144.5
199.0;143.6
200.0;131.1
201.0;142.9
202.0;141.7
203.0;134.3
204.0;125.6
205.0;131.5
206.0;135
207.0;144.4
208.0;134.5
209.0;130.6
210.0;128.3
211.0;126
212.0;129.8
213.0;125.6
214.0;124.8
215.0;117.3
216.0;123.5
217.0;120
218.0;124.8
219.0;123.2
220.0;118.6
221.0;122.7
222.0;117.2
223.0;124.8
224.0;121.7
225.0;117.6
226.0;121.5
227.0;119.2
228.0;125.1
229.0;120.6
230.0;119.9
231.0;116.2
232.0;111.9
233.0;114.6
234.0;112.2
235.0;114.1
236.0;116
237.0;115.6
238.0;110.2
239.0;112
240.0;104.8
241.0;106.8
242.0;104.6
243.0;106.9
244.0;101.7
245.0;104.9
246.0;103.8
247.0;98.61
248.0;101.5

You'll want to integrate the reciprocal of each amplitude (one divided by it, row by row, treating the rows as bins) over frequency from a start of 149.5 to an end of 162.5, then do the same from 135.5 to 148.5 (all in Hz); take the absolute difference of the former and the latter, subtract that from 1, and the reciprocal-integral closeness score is 0.985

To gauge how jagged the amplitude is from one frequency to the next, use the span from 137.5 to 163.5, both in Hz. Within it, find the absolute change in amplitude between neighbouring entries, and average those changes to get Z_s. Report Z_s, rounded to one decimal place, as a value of 7.9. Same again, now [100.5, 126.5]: 4.3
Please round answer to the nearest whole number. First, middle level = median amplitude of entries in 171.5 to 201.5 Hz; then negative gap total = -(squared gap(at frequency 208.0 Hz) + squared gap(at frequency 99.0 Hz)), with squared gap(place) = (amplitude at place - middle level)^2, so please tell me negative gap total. -1257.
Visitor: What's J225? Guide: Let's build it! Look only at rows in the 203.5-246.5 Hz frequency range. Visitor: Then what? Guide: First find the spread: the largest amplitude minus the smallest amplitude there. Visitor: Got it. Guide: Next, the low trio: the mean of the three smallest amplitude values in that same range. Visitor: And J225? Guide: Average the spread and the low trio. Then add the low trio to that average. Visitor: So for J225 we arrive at 176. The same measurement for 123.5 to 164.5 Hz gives 162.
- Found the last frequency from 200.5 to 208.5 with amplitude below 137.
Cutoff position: 208.0 Hz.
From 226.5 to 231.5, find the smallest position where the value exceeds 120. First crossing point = 228.0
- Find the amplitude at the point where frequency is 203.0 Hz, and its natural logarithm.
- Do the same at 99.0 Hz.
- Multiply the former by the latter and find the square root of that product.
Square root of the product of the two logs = 5.0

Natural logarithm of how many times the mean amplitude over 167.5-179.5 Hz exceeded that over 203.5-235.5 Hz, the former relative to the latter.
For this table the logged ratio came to -0.30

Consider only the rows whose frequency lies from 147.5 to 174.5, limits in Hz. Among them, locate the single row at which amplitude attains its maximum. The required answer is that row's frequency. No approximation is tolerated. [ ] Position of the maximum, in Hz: 153.0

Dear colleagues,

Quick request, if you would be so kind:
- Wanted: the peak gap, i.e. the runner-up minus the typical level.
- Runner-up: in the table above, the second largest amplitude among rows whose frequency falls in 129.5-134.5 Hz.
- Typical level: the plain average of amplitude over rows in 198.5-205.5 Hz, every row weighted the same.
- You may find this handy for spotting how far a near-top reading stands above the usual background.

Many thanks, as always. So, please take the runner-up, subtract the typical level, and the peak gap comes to -19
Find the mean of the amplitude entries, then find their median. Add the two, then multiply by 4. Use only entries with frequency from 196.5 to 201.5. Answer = 1126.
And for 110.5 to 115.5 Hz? 1278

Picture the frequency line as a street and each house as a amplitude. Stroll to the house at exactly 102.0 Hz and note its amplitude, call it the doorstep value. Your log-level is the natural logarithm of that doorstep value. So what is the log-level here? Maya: 5.2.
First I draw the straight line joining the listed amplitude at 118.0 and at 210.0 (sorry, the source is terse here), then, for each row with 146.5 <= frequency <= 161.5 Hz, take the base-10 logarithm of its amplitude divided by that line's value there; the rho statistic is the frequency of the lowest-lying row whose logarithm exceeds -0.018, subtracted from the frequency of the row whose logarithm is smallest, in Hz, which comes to 14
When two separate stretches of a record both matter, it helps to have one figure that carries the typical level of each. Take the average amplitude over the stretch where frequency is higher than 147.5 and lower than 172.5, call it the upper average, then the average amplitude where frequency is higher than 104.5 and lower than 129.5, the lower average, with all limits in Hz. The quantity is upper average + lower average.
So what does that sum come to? 274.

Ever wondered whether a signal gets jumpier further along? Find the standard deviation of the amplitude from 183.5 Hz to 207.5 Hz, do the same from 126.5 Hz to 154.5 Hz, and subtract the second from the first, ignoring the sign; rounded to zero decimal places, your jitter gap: 20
